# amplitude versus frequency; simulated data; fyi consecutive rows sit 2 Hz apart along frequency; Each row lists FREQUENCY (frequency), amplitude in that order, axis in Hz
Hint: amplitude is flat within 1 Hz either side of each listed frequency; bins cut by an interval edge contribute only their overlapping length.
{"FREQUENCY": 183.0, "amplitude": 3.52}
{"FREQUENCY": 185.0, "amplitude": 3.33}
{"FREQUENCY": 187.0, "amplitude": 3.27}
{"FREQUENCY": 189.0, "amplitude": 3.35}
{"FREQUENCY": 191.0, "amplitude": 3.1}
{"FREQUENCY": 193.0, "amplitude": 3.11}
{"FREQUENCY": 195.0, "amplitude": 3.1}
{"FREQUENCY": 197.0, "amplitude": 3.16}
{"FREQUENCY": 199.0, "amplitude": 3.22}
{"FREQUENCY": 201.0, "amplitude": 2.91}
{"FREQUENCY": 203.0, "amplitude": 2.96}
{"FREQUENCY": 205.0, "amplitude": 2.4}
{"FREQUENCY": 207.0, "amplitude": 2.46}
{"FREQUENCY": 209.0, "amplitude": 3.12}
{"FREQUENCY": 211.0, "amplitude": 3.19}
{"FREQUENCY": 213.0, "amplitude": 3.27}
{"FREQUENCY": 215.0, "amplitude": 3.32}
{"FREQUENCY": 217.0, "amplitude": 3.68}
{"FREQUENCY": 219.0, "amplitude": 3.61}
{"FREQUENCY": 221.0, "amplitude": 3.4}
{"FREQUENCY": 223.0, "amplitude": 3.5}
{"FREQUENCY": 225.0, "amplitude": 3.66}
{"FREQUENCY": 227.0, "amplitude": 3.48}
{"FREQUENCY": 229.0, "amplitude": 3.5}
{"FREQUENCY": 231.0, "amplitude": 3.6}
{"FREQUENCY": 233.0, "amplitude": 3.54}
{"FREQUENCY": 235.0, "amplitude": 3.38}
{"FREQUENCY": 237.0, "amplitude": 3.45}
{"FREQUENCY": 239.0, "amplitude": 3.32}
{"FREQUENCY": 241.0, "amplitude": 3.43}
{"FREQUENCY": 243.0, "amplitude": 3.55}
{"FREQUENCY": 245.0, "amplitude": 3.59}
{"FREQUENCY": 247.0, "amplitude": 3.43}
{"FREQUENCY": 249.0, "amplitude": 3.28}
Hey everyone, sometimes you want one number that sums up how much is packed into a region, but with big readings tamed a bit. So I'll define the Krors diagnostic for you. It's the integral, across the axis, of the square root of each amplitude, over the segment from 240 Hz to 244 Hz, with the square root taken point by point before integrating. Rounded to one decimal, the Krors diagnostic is 7.5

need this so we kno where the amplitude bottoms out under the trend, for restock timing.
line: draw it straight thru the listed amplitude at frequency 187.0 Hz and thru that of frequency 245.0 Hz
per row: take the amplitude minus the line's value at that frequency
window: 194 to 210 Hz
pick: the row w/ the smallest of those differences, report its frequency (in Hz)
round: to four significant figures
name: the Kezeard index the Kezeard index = 205.0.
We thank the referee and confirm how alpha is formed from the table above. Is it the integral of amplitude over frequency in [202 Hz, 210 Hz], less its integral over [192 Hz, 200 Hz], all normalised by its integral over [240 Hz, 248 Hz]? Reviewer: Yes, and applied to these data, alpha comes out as -0.12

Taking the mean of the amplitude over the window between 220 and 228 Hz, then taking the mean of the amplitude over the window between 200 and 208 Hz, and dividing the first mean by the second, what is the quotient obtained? 1.31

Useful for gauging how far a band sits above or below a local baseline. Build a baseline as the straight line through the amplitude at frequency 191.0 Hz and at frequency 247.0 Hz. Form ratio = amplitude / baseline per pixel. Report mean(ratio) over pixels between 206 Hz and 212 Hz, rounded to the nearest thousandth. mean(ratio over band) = 0.912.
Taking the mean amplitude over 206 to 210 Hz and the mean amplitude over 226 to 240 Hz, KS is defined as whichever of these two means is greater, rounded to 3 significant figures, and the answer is 3.47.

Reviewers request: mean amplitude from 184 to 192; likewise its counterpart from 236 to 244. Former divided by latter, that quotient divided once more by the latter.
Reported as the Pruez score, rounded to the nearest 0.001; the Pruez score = 0.276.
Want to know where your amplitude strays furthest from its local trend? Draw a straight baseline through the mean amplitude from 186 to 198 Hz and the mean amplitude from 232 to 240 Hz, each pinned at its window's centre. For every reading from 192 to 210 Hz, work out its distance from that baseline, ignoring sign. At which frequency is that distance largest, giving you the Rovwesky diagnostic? 205.0 Hz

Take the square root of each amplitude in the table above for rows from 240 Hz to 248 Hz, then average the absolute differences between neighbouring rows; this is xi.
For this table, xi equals 0.0285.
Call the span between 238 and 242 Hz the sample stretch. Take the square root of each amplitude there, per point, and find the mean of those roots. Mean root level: 1.84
